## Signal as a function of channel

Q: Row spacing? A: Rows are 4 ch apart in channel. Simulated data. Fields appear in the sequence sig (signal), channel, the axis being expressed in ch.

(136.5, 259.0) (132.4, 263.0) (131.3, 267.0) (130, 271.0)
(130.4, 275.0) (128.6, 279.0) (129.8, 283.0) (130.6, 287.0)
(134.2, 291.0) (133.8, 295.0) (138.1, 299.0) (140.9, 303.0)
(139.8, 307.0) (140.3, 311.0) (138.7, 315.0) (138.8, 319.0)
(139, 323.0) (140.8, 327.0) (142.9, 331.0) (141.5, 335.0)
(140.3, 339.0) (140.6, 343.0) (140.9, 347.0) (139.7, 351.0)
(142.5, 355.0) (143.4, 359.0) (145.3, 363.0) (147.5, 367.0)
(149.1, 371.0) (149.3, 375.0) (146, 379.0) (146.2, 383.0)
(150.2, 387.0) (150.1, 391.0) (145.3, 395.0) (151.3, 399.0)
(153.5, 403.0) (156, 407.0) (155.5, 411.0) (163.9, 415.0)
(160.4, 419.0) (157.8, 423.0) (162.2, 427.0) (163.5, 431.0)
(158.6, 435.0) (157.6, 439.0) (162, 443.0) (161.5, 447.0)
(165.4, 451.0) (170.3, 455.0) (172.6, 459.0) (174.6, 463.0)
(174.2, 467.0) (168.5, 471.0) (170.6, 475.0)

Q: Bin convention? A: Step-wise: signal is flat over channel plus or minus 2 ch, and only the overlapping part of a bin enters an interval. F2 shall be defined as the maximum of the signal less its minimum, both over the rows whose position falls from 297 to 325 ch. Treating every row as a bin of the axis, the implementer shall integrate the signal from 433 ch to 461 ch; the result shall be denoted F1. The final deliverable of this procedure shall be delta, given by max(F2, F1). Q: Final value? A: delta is 4592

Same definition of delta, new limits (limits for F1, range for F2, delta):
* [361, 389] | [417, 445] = 4134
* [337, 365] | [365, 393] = 3971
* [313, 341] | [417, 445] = 3928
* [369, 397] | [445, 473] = 4145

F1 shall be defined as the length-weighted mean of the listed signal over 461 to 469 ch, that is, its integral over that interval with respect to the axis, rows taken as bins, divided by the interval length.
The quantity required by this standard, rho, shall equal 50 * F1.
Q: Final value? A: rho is 8720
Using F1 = 174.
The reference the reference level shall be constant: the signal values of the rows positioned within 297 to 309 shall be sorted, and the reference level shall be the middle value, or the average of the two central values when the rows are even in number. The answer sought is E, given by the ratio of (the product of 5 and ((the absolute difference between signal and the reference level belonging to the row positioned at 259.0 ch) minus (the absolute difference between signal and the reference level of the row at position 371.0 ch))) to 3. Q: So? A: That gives -10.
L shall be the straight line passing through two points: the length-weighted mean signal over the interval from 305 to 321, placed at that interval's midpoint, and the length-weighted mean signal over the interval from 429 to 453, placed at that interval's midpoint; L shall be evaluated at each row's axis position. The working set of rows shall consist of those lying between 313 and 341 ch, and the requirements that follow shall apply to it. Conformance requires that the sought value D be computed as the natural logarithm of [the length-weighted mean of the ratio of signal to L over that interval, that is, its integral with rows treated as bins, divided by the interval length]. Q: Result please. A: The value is -0.011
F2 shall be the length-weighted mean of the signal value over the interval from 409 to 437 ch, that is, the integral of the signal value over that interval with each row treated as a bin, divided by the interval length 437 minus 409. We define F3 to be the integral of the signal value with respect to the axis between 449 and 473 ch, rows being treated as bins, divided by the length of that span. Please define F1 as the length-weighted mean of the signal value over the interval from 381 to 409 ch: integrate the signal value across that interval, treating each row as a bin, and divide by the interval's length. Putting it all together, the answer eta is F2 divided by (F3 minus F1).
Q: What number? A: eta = 8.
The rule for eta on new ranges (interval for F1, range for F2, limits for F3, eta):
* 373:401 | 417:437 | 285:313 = -14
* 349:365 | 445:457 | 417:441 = 10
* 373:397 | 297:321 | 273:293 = -8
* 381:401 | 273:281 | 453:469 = 5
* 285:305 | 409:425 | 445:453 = 6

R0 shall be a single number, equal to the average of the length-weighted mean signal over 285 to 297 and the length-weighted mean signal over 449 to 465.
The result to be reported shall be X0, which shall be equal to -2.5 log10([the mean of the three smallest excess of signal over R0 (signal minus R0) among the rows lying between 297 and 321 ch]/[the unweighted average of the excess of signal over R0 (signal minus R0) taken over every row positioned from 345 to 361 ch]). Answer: -0.3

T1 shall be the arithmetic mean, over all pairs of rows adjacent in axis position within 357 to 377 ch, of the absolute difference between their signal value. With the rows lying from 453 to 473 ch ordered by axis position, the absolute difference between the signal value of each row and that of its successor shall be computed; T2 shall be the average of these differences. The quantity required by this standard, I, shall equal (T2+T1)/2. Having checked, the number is 2.04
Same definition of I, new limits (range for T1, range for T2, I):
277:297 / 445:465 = 2.39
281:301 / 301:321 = 1.55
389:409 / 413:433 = 3.41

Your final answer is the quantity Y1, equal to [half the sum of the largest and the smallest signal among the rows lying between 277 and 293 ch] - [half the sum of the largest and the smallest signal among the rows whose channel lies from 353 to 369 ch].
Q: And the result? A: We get -14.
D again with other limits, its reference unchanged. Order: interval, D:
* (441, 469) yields 0.029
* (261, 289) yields -0.018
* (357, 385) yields -0.018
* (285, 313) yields -0.001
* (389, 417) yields -0.008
